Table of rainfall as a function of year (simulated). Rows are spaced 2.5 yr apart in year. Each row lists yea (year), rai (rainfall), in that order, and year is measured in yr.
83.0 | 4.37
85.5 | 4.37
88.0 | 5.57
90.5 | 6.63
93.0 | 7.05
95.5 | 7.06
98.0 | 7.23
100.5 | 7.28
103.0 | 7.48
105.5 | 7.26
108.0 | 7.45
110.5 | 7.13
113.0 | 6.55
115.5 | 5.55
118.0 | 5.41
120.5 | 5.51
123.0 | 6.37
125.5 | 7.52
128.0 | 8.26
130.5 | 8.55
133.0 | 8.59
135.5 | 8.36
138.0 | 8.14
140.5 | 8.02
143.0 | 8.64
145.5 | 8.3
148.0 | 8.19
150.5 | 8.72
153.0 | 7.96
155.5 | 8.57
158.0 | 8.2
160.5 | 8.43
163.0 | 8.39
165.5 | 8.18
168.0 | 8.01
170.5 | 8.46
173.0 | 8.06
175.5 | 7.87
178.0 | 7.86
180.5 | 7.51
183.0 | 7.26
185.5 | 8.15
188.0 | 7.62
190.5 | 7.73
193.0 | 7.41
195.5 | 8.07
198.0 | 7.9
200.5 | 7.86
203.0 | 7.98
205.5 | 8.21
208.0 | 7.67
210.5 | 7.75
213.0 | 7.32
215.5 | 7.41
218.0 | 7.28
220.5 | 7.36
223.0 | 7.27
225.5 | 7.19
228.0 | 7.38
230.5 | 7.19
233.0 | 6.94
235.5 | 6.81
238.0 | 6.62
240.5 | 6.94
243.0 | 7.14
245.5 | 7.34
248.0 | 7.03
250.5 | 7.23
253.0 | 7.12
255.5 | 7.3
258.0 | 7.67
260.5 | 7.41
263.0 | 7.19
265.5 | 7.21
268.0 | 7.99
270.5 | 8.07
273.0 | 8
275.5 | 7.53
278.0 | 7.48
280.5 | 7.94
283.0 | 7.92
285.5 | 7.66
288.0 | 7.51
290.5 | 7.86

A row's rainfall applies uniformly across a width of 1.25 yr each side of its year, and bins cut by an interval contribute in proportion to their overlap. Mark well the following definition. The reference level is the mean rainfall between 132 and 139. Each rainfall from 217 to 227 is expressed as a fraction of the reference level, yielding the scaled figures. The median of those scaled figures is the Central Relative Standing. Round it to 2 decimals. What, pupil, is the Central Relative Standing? 0.87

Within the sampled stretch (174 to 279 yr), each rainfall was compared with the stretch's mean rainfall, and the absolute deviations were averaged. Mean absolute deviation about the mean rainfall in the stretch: 0.3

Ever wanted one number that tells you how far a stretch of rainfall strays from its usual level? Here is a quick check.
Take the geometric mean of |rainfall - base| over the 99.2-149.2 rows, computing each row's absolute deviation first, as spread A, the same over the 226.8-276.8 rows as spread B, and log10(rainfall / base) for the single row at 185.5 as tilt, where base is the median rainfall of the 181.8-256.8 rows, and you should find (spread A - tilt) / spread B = 2.7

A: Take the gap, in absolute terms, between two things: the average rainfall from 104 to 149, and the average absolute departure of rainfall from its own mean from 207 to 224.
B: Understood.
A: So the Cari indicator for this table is 7.3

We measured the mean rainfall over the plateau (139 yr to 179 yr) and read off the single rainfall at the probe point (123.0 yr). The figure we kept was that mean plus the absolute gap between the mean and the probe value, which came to 10.1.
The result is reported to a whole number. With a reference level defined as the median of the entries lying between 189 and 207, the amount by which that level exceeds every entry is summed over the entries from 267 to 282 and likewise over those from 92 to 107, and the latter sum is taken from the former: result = -4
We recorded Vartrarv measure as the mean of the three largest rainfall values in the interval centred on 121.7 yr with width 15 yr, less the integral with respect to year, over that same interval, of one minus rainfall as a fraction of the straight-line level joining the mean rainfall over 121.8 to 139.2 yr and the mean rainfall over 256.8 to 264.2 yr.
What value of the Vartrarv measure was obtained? 4.4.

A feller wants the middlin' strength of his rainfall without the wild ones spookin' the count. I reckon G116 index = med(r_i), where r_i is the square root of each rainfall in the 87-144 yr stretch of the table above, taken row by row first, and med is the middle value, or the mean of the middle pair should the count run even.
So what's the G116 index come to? 2.69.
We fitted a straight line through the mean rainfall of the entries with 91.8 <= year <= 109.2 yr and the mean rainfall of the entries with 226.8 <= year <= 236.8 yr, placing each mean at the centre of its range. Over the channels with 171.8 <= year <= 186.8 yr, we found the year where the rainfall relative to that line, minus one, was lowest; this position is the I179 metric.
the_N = 183.0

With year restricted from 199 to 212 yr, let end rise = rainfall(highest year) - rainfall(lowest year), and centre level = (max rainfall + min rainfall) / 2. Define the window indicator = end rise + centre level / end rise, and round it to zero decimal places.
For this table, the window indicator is -72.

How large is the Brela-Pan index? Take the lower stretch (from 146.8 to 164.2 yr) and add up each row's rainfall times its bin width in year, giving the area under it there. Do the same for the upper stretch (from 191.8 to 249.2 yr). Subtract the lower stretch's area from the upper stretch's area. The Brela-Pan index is 279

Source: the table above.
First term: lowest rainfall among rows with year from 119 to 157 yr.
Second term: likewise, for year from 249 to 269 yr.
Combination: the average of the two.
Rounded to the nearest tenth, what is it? 6.3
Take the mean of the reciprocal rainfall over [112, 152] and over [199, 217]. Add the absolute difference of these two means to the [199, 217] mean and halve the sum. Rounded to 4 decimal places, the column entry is 0.0682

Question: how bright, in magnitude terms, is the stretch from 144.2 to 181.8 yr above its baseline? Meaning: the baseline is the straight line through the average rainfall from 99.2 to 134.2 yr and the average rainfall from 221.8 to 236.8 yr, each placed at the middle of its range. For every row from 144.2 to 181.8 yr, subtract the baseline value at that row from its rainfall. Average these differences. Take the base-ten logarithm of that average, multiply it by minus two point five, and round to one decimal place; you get -0.1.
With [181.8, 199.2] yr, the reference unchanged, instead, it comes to 0.5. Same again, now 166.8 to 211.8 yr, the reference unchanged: 0.3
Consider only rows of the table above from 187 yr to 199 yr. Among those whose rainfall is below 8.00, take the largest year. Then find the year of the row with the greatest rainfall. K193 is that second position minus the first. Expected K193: -2.5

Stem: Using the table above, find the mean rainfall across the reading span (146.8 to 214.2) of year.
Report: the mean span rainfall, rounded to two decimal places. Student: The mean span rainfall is 7.98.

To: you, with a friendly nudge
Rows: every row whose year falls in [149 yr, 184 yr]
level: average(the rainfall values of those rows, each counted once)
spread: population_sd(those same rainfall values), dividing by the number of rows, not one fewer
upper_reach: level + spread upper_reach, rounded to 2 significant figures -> 8.5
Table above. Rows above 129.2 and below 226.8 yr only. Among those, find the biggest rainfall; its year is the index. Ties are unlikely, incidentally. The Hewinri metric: 150.5 yr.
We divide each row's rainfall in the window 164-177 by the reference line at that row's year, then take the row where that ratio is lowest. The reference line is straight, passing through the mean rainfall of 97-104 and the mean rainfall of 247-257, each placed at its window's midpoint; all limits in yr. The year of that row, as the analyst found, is 175.5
